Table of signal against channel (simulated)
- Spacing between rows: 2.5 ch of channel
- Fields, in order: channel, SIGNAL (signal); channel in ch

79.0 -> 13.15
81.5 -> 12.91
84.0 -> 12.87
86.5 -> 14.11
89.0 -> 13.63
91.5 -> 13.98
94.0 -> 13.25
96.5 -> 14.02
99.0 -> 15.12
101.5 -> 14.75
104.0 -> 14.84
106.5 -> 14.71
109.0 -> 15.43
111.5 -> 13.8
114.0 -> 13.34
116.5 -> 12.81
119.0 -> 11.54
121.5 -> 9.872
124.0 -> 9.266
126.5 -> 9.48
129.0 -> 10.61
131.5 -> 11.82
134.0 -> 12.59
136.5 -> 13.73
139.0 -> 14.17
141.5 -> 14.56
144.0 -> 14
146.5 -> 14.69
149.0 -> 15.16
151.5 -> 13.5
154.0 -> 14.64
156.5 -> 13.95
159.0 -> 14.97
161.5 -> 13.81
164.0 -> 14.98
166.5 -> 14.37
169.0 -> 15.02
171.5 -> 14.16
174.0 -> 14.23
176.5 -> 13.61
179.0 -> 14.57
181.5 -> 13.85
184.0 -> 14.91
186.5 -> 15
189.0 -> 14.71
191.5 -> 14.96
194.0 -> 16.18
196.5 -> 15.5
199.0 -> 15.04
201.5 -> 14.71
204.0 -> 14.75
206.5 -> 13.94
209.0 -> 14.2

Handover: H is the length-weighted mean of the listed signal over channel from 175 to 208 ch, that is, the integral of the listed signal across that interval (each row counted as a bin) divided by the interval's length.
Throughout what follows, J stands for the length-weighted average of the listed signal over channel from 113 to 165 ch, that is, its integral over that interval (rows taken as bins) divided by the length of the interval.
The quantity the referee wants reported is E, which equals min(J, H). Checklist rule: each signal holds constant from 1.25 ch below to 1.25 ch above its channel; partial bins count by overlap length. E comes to 13.0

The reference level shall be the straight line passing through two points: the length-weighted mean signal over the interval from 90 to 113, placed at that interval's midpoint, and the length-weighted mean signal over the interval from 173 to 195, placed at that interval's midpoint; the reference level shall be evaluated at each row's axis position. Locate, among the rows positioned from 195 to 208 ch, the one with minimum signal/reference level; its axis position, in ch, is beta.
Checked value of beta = 206.5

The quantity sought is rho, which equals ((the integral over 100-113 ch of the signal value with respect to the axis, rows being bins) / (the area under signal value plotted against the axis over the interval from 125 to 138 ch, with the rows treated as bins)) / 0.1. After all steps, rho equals 12.6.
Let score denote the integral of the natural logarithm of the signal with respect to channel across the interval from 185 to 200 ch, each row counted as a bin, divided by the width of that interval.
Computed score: 2.72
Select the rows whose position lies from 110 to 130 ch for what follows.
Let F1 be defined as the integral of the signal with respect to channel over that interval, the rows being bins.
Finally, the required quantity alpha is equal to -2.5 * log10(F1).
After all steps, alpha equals -5.9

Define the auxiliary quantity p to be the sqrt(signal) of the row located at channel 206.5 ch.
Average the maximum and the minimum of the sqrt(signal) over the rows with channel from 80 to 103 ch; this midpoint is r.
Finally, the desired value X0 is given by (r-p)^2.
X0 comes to 0.00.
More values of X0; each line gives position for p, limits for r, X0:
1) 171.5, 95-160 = 0.08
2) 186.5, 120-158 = 0.16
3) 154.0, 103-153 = 0.12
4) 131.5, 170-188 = 0.12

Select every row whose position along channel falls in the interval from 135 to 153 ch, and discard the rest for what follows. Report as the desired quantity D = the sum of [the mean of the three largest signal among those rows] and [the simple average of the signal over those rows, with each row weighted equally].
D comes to 29.1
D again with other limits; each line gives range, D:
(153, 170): 29.5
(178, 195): 30.3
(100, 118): 29.2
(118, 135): 22.7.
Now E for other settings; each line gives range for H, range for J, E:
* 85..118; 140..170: 14.1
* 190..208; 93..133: 12.8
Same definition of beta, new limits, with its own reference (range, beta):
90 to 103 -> 94.0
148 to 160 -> 151.5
